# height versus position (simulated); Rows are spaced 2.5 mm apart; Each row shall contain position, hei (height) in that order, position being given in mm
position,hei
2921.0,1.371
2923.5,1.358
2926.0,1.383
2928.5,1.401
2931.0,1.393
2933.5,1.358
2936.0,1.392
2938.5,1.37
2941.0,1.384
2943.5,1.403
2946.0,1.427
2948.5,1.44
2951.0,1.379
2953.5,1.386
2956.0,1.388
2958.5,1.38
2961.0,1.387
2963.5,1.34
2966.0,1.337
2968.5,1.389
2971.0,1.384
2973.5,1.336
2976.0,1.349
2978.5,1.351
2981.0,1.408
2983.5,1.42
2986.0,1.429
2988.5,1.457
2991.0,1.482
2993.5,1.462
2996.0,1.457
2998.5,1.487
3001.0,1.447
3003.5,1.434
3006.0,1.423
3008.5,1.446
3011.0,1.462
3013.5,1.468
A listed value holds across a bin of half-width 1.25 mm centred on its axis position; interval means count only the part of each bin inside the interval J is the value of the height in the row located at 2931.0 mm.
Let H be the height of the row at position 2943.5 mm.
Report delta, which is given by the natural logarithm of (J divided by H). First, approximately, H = 1.403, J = 1.393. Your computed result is -0.01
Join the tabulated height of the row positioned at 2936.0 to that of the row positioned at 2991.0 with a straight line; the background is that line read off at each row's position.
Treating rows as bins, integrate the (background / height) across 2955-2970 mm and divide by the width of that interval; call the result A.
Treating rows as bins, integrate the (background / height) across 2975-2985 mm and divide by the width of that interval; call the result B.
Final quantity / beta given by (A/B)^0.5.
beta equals 0.995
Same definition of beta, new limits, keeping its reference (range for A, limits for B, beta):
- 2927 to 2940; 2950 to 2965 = 0.984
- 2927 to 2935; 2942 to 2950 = 1.004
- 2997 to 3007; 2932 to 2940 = 1.011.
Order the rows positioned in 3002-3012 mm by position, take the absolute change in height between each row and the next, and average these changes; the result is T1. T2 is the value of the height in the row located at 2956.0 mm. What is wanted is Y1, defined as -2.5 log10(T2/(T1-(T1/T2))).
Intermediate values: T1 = 0.0167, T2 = 1.388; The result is -6.19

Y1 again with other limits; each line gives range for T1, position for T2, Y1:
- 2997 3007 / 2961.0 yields -5.92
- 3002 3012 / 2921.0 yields -6.21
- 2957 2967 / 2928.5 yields -6.03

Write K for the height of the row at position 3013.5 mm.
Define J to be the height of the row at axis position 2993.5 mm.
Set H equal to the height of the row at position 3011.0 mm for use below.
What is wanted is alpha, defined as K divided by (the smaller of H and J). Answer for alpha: 1.00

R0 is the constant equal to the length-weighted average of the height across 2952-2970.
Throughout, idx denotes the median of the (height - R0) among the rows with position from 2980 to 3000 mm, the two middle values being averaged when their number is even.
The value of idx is 0.08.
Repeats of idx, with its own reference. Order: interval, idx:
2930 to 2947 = 0.02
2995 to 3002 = 0.08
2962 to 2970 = -0.03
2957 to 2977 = -0.01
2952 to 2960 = 0.01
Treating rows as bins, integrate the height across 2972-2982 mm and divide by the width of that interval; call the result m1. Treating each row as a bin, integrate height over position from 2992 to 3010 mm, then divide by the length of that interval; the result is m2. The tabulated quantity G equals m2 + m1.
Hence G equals 2.81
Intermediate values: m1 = 1.36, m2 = 1.45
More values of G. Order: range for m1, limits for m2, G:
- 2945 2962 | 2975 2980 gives 2.75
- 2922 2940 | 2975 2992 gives 2.79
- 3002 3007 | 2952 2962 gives 2.81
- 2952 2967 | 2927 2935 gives 2.75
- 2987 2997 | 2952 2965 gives 2.84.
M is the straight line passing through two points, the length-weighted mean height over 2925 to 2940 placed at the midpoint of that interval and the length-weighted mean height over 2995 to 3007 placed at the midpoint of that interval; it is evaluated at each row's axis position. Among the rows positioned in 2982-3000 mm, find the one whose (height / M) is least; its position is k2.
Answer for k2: 2983.5 mm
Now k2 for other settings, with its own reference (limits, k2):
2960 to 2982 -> 2973.5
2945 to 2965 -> 2963.5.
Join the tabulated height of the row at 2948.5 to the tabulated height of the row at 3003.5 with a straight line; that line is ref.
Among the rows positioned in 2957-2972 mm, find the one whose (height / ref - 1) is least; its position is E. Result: 2966.0 mm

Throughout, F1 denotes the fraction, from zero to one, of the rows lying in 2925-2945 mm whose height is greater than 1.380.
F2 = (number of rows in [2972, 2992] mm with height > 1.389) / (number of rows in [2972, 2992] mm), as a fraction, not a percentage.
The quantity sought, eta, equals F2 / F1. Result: 0.8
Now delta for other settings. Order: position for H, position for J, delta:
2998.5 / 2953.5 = -0.07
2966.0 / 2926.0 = 0.03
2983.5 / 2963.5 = -0.06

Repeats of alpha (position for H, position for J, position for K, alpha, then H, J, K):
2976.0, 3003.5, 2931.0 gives 1.03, 1.349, 1.434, 1.393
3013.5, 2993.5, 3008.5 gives 0.99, 1.468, 1.462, 1.446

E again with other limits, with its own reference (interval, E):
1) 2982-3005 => 2983.5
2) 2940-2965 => 2963.5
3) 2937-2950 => 2938.5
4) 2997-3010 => 3006.0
